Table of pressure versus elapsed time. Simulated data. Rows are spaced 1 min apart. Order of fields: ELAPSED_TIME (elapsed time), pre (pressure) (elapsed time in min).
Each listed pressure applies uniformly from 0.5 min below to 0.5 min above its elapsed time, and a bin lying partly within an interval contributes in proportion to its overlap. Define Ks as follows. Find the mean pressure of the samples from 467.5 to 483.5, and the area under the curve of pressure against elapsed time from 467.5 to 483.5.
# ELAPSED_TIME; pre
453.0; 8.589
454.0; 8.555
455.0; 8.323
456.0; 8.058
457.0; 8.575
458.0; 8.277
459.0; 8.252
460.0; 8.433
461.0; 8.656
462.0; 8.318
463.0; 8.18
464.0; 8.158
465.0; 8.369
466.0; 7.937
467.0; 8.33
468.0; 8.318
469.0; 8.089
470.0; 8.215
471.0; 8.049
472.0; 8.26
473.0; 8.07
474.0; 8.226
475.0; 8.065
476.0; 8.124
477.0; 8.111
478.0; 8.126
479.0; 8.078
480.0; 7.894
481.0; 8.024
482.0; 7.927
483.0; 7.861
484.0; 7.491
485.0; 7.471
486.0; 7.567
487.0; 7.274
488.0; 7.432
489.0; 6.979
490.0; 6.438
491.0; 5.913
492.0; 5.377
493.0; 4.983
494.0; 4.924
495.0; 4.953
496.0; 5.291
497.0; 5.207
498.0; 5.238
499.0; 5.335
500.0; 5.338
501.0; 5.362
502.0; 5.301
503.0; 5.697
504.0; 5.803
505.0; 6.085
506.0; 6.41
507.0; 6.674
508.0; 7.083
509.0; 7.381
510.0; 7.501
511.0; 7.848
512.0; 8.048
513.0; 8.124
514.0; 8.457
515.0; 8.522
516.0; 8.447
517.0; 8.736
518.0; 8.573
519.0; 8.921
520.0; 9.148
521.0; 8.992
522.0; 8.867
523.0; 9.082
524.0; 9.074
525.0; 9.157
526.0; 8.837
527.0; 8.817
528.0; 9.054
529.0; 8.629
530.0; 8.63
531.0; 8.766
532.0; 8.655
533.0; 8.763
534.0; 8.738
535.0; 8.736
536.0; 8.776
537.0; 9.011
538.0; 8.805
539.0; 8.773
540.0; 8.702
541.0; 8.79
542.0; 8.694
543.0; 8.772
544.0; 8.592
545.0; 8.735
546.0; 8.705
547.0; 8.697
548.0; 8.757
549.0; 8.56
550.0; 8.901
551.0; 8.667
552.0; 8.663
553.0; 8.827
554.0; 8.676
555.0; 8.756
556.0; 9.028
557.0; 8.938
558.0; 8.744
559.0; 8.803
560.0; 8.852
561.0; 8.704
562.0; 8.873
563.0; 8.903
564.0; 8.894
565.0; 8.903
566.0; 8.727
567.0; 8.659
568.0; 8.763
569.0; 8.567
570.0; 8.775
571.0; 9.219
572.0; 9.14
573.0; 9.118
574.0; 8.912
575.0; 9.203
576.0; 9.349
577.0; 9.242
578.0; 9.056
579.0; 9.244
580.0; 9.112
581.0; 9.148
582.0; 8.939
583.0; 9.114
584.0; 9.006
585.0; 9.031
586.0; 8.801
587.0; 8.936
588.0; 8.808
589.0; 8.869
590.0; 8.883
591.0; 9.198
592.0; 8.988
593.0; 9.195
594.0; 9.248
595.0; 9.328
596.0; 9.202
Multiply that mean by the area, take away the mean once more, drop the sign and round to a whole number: 1039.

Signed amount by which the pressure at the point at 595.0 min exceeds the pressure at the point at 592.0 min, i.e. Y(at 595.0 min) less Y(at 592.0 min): 0.3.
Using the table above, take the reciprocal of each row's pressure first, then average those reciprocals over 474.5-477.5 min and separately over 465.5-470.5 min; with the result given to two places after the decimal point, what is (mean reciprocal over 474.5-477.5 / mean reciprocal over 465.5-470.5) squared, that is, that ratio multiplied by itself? 1.02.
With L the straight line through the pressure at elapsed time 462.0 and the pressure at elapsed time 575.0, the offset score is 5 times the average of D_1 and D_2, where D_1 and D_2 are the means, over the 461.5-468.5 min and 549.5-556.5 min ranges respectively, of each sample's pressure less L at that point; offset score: -0.88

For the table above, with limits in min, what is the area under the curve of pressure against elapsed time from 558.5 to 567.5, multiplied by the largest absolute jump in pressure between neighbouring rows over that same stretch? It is 14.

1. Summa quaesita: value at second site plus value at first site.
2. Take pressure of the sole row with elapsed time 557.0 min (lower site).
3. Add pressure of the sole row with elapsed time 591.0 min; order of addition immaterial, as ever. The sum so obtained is 18.1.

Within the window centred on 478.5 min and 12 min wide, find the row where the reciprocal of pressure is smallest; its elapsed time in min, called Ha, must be 474.0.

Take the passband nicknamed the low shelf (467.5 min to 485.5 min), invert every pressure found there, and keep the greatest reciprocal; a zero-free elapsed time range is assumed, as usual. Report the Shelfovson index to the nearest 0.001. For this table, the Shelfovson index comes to 0.134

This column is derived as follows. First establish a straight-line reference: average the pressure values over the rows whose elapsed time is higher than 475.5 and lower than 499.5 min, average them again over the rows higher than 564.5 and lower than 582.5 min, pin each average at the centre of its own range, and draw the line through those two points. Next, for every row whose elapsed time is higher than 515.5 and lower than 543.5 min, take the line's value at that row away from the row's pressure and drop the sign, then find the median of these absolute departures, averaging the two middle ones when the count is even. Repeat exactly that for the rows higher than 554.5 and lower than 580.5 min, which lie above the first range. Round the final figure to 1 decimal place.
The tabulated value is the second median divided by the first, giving 0.2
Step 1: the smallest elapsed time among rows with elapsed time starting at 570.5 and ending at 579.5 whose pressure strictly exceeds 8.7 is 571.0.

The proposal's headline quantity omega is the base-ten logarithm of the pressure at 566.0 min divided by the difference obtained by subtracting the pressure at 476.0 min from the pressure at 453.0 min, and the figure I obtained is 1.3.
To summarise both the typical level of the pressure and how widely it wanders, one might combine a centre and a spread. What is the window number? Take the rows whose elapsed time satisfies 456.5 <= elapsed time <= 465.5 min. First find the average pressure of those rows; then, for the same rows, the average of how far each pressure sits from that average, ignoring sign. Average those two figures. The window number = 4.2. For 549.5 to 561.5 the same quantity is 4.4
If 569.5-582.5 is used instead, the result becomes 4.6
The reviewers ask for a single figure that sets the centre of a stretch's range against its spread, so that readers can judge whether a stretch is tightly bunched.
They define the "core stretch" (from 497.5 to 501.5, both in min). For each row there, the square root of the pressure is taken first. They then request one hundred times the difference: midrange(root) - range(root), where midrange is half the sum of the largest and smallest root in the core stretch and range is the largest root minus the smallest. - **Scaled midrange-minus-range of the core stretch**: 228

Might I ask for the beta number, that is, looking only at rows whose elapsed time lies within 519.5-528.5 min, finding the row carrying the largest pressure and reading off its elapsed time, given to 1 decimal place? 525.0 min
